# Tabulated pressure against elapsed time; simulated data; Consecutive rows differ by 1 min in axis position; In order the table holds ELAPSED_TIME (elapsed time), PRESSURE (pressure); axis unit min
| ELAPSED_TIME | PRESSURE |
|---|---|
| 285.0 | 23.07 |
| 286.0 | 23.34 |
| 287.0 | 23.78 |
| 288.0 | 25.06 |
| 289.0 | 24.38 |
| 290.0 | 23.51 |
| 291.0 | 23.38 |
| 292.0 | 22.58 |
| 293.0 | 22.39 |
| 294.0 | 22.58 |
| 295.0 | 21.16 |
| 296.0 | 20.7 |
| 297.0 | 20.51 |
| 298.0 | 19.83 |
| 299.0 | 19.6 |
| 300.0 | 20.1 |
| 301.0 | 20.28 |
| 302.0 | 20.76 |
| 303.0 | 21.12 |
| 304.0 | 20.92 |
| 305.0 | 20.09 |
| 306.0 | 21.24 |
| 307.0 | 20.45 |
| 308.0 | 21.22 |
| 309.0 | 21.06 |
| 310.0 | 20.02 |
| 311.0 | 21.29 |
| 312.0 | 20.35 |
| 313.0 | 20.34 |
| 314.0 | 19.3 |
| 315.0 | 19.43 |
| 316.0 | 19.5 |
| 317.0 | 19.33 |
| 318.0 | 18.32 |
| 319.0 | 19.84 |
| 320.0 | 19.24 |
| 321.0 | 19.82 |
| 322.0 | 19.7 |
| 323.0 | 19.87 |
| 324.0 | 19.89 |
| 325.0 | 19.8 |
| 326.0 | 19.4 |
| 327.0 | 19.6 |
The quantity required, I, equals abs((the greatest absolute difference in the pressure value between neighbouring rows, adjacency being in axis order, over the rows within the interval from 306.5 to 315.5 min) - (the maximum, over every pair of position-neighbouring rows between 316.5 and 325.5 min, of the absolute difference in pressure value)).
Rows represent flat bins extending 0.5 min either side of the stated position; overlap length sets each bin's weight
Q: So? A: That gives 0.25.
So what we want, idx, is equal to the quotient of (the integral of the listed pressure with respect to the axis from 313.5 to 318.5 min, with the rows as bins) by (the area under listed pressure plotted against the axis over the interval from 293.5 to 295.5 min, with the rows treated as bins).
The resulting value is 2.2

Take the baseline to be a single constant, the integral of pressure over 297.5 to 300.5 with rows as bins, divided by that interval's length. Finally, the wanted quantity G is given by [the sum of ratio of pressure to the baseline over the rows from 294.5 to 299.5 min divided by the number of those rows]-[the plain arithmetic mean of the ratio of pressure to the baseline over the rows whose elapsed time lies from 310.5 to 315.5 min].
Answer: 0.01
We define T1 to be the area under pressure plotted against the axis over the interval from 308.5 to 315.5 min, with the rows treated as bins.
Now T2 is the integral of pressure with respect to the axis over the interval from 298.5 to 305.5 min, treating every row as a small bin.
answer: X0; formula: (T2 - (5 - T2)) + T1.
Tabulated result 423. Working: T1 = 142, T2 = 143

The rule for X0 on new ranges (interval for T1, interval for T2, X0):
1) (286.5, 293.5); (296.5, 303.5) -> 444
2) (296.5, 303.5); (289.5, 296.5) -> 450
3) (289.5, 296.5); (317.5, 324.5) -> 425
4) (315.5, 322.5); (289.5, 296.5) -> 443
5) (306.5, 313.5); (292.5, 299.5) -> 433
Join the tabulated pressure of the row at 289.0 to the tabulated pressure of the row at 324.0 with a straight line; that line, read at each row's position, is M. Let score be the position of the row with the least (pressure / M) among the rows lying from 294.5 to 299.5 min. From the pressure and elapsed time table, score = 299.0 min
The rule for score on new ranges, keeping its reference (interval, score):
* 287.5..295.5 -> 295.0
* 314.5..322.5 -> 318.0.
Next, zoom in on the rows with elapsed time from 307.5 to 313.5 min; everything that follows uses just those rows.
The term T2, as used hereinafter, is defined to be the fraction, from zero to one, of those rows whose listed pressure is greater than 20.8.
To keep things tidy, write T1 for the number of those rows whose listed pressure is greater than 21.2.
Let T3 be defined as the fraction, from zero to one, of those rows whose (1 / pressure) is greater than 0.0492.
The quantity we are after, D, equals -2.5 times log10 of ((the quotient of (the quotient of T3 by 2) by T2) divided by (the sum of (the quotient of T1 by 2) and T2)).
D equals 2.4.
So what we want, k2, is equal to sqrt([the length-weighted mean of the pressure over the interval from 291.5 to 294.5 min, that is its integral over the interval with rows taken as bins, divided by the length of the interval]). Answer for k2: 4.75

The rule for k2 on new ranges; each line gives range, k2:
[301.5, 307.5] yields 4.56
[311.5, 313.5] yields 4.51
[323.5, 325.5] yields 4.45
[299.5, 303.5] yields 4.53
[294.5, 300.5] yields 4.51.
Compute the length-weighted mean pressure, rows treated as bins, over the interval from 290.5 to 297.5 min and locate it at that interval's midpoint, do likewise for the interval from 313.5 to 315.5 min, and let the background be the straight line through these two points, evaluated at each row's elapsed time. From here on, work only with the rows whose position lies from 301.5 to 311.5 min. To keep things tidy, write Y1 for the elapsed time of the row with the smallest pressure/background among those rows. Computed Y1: 305.0 min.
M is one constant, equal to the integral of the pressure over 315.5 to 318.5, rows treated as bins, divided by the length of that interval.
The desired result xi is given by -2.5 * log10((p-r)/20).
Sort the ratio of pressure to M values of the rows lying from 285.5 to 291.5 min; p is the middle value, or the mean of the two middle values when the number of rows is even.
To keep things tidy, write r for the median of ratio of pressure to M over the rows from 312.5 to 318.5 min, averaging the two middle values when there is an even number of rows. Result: 4.9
